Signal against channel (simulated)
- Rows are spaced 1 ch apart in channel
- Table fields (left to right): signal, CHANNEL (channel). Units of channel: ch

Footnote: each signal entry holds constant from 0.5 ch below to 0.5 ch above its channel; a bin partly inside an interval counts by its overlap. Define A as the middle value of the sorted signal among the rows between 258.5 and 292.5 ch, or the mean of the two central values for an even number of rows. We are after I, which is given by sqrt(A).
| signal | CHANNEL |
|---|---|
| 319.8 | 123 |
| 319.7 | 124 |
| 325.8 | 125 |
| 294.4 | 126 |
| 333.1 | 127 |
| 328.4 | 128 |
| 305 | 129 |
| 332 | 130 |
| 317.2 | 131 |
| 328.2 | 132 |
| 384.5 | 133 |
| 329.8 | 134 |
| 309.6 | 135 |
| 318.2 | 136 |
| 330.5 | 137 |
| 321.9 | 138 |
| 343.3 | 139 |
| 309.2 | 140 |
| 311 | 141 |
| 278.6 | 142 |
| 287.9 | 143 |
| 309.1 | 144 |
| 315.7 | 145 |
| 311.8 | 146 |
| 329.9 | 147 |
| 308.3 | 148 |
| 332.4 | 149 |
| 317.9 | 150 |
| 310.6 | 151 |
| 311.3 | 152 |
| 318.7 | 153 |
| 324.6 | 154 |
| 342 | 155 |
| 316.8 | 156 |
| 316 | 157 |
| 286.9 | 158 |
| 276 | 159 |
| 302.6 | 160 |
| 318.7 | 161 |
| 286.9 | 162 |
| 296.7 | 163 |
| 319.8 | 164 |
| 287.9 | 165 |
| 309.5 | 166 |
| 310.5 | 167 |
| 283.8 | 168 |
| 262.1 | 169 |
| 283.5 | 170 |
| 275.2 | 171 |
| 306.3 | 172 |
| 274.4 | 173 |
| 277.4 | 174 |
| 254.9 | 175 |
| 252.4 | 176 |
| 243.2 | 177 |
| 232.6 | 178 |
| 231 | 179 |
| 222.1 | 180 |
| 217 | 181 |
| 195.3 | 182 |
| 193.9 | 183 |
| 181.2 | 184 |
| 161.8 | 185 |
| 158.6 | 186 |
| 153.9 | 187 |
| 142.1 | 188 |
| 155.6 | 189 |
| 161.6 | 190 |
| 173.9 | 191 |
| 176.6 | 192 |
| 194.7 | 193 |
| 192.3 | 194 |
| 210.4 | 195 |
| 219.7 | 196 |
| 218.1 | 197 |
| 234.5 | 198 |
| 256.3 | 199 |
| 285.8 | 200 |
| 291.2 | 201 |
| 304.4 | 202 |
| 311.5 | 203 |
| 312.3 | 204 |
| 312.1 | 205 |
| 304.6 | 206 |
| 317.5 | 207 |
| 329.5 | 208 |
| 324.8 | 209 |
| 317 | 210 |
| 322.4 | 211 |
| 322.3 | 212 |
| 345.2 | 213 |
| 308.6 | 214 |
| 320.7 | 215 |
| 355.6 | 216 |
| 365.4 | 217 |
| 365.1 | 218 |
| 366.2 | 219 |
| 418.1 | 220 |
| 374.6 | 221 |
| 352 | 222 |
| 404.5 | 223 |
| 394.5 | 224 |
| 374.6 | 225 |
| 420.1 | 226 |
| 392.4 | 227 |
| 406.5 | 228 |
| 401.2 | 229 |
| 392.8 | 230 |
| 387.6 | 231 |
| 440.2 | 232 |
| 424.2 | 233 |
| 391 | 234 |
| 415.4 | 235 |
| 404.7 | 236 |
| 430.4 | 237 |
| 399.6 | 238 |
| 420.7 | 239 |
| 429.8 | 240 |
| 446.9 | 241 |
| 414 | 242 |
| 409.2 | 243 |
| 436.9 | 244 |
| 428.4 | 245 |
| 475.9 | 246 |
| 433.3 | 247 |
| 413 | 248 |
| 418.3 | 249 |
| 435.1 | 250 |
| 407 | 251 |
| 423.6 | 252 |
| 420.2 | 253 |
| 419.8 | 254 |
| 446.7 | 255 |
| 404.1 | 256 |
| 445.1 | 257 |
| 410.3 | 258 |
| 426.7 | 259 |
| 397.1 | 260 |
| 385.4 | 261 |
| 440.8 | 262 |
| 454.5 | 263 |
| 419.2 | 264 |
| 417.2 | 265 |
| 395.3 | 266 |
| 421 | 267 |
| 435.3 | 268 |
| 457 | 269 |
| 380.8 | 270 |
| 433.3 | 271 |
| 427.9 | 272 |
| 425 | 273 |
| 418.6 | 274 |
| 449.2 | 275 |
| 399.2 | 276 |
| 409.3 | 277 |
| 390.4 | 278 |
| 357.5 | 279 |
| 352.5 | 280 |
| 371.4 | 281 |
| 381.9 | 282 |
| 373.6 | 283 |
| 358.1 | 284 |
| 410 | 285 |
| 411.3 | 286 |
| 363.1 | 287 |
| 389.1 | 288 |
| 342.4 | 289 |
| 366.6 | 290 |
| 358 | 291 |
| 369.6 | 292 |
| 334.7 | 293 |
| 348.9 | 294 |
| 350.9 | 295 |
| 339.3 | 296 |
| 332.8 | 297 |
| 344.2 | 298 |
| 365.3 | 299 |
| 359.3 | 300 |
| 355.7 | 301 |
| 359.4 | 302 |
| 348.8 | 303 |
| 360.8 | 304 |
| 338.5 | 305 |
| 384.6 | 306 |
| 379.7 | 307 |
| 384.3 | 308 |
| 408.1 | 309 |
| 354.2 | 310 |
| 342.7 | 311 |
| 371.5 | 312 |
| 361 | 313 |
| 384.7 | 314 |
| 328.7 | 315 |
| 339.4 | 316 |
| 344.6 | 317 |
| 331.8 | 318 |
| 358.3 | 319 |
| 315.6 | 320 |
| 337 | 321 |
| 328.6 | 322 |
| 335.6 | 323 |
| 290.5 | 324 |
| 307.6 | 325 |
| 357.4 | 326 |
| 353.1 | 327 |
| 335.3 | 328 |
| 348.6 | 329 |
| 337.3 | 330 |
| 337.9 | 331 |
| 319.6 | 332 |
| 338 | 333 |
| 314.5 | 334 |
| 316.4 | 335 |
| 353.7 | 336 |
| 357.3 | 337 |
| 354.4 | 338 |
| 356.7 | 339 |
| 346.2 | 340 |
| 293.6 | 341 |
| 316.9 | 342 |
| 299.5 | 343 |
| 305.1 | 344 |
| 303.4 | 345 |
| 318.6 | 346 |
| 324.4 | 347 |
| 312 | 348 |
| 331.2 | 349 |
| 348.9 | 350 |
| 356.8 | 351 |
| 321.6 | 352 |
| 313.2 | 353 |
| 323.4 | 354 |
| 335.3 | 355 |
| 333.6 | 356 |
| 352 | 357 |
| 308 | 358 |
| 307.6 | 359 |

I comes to 20.0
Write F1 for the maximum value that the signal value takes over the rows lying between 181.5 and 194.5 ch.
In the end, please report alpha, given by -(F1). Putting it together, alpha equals -195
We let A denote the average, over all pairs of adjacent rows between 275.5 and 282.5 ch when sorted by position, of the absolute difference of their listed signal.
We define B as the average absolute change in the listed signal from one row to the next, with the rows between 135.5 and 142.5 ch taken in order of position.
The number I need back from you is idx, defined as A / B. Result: 0.9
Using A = 16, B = 18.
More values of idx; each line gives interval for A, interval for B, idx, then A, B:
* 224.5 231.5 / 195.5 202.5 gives 1.2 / 18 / 15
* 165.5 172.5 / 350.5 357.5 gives 1.3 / 18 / 14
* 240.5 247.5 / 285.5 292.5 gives 1.0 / 27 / 28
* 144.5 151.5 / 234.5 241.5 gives 0.8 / 15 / 19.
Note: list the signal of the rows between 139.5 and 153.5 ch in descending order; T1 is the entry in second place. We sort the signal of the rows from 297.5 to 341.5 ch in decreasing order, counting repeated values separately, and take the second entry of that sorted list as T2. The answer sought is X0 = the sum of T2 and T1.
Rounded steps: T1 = 329.9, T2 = 384.7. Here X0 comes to 715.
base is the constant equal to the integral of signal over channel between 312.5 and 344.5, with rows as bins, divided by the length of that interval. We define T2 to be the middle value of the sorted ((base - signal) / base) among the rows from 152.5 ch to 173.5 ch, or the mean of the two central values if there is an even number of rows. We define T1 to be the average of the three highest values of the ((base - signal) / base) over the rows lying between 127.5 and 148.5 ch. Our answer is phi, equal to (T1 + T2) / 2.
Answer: 0.11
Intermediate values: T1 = 0.13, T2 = 0.10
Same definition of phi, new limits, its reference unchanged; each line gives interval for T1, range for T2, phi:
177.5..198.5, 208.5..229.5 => 0.23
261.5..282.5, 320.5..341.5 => -0.04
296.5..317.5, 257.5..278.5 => -0.12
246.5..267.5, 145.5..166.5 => -0.05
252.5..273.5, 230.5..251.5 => -0.21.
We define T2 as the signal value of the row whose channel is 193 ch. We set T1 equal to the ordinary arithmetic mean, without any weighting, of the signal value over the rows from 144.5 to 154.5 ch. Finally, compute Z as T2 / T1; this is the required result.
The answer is 0.6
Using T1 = 318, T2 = 194.7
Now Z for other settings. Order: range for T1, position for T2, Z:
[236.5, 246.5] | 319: 0.8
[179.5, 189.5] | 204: 1.8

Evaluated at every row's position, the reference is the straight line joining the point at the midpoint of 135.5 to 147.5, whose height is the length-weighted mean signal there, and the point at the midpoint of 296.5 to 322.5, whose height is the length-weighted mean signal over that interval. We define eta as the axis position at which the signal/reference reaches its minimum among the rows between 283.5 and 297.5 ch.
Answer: 297 ch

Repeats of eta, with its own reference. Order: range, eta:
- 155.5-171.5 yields 169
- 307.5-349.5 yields 341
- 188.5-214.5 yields 189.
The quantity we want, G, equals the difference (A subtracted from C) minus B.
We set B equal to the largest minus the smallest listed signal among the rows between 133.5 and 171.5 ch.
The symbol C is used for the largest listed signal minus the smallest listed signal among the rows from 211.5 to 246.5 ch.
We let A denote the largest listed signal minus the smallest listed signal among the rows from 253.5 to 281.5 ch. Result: -18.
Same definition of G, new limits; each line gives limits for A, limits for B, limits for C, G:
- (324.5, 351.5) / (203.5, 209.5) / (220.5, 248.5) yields 35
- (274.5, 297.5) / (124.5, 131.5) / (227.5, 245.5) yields -96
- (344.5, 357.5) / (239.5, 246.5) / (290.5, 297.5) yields -83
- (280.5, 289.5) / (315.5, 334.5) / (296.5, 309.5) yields -61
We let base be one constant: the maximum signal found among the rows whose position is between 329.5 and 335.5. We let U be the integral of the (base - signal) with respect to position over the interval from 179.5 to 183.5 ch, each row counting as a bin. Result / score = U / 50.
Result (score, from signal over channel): 10.5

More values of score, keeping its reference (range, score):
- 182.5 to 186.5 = 13.1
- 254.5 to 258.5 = -7.1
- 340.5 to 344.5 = 2.7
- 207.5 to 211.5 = 1.2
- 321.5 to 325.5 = 1.8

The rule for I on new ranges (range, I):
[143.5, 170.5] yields 17.6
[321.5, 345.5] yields 18.3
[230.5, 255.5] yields 20.5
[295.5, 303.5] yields 18.8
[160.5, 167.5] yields 17.6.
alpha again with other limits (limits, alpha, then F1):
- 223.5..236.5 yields -440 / 440.2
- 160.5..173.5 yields -320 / 319.8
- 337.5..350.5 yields -357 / 356.7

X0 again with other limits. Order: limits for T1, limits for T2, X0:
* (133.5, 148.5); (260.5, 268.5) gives 771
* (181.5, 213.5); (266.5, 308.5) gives 779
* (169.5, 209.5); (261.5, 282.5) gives 779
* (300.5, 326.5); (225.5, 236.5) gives 809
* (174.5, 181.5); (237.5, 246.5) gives 699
